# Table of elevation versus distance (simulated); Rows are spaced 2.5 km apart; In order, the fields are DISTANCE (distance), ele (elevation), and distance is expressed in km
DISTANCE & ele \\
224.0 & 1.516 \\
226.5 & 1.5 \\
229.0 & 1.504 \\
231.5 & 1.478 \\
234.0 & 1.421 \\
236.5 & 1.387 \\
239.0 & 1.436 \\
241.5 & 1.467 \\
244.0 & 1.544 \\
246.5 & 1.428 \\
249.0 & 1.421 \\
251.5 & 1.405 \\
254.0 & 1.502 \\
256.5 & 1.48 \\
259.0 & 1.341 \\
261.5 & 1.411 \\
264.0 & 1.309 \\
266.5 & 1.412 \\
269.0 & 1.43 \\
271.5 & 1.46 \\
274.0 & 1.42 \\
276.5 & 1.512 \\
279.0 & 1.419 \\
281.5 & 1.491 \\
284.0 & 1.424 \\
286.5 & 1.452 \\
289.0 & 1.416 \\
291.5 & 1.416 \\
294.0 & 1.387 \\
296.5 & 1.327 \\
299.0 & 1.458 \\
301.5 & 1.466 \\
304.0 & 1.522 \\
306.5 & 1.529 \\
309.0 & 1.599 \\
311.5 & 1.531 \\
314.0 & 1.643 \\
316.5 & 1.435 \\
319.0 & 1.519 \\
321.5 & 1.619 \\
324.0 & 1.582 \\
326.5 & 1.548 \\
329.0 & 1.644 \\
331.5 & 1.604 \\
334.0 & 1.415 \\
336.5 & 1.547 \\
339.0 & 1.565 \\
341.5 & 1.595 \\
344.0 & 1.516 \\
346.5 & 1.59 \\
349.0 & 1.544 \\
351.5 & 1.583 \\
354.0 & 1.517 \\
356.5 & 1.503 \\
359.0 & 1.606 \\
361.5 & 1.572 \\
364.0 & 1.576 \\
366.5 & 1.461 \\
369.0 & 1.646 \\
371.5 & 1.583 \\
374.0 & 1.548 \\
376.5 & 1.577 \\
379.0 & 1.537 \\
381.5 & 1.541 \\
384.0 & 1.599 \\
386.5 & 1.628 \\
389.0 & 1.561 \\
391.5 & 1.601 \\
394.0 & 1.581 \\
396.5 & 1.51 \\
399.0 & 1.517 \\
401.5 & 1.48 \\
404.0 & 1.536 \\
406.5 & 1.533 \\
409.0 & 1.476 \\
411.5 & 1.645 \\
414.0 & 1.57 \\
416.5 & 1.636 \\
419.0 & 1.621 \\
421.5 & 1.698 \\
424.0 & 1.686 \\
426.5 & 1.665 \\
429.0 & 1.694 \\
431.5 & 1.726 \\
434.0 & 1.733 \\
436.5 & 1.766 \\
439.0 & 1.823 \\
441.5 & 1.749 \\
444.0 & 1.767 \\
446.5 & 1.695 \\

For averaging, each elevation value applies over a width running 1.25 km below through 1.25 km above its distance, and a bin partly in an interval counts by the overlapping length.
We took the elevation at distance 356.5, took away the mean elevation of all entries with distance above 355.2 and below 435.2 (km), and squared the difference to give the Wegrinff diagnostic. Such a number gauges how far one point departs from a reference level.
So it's 0.01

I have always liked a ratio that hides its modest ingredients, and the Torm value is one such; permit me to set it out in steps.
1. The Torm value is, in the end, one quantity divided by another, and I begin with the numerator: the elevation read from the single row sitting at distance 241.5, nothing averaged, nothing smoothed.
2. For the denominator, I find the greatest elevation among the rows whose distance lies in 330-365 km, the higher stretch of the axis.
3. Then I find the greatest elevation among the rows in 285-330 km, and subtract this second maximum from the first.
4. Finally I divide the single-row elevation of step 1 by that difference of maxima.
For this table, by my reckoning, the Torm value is -39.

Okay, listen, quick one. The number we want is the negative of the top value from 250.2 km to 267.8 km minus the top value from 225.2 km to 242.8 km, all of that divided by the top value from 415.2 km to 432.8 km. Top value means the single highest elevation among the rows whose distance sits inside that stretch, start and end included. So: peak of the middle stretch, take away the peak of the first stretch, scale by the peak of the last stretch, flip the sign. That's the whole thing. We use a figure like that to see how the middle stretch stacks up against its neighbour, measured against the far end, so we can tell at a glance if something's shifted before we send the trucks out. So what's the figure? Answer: 0.00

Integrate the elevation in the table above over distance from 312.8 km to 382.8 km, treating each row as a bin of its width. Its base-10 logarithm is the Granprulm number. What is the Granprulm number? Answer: 2.04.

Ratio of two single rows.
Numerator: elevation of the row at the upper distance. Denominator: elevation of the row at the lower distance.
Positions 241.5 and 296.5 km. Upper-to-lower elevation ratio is 0.90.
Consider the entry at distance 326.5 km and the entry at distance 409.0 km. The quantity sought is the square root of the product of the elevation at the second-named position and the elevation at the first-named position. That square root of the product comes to 1.51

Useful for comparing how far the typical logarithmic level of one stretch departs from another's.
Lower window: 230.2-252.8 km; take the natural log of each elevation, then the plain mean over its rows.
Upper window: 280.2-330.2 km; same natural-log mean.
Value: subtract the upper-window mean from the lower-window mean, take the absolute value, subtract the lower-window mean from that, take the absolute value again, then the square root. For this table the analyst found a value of 0.57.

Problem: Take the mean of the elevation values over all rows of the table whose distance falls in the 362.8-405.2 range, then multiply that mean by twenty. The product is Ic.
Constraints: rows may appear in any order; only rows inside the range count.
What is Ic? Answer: 31.2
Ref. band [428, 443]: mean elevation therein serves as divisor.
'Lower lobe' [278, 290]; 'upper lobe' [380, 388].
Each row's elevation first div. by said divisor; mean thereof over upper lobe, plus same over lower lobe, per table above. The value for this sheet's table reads 1.73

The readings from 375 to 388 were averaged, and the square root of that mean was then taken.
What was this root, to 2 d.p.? 1.26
